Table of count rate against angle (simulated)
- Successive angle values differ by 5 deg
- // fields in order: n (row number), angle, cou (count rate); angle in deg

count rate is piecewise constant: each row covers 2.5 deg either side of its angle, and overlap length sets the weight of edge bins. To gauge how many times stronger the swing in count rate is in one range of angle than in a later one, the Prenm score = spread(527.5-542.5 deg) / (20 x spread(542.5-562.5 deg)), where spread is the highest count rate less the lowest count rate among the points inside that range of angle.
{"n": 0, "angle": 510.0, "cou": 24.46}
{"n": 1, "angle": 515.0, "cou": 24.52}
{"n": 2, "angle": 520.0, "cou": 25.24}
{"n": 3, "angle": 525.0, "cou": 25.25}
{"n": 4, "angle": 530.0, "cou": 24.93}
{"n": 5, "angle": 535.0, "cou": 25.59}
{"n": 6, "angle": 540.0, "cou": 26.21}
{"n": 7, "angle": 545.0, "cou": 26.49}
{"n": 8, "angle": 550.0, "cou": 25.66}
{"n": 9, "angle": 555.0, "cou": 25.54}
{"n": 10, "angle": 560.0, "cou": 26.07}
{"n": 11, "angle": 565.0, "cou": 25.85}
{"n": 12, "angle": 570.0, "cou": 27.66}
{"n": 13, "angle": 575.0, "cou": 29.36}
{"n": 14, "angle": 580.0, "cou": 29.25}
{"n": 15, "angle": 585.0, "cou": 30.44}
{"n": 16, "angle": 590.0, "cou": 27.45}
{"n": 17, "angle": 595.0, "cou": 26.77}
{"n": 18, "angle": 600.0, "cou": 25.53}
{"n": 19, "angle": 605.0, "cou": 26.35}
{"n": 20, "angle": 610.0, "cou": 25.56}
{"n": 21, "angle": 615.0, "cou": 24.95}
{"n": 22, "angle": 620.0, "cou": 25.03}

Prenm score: 0.07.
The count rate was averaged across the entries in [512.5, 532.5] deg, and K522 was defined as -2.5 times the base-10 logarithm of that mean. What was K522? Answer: -3.49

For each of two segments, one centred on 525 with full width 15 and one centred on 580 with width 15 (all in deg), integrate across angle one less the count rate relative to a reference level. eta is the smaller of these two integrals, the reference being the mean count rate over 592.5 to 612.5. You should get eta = -2.1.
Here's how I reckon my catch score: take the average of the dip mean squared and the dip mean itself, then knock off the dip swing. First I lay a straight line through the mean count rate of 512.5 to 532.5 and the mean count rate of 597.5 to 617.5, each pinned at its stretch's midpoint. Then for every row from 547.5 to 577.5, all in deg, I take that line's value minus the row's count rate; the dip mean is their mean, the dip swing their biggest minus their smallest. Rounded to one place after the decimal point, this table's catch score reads -3.4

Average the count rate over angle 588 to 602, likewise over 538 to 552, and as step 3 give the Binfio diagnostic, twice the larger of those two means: 53.2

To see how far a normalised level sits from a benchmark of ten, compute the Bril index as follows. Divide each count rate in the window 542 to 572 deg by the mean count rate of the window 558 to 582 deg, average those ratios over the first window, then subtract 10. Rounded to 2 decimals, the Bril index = -9.05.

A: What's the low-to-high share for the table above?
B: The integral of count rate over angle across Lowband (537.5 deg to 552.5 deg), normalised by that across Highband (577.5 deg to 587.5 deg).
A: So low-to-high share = 1.3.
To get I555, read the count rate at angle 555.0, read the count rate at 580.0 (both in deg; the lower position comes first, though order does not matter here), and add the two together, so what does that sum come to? 54.8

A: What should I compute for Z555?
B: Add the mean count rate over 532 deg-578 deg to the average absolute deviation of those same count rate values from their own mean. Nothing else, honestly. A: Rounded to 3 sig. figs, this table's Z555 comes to 27.4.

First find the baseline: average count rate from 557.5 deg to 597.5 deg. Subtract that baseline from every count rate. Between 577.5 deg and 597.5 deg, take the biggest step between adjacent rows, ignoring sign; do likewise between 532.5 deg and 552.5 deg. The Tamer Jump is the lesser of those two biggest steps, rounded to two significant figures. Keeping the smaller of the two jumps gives 0.83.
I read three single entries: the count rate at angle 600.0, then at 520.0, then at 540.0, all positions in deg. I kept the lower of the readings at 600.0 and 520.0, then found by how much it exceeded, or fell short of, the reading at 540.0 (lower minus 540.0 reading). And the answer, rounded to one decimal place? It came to -1.0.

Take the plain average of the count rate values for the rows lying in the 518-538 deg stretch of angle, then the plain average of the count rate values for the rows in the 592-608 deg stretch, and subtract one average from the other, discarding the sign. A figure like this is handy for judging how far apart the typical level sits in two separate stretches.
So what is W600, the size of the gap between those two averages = 1.0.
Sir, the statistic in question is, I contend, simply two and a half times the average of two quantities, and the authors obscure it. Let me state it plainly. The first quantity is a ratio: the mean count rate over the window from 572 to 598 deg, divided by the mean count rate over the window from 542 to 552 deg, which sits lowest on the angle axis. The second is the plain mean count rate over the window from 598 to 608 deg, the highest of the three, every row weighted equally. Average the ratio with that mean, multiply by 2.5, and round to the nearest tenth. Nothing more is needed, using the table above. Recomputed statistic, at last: 33.8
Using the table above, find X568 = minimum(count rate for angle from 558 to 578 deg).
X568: 25.85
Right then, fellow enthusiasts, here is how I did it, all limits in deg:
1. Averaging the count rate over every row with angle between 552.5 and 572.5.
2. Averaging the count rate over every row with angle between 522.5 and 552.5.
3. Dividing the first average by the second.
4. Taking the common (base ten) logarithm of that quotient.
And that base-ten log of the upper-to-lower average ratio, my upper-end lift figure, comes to 0.010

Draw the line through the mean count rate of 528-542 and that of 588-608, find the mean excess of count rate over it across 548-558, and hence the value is -0.2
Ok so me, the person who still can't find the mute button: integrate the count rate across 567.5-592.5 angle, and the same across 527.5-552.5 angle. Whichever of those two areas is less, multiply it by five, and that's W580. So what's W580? 3222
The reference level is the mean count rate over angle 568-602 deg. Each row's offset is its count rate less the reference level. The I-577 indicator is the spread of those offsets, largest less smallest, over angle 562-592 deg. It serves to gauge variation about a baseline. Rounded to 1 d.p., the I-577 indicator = 4.6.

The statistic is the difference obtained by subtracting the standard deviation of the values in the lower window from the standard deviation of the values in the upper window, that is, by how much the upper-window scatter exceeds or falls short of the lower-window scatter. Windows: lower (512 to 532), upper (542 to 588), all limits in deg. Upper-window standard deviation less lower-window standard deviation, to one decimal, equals 1.5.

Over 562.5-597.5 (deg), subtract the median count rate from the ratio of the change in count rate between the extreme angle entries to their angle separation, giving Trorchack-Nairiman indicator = -27.6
